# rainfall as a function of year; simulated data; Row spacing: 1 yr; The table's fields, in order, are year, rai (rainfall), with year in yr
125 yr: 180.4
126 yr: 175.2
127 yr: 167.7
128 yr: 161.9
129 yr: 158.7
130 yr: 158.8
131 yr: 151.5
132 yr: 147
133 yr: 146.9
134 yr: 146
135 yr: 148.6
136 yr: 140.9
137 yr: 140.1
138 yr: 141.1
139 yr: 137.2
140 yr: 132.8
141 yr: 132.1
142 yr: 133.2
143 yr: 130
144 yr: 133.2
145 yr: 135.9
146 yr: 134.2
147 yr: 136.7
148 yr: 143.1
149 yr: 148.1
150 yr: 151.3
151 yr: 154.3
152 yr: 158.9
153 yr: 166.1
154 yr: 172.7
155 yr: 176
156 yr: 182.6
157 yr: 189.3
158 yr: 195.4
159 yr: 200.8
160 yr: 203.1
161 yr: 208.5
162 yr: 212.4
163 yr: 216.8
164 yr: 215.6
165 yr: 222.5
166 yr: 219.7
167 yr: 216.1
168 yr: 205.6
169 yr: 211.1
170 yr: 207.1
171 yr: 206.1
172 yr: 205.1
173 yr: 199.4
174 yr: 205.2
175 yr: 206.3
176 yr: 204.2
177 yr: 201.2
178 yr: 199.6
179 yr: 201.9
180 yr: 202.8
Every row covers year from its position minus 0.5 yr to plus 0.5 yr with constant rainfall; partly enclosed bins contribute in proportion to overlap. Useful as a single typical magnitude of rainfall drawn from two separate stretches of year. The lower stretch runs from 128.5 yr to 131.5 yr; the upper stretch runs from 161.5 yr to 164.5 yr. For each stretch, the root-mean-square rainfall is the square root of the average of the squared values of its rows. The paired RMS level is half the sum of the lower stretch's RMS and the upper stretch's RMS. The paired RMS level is 186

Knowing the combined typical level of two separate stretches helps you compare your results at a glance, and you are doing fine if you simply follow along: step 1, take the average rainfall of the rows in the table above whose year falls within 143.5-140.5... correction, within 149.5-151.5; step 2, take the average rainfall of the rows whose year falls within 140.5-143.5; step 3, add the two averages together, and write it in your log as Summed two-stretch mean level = 285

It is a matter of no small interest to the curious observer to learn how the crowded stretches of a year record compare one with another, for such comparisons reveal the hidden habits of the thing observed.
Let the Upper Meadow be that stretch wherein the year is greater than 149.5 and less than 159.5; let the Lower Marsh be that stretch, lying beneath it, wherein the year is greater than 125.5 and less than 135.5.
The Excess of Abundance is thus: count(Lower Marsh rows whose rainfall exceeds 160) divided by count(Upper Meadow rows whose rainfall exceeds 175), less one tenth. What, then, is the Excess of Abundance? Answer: 0.50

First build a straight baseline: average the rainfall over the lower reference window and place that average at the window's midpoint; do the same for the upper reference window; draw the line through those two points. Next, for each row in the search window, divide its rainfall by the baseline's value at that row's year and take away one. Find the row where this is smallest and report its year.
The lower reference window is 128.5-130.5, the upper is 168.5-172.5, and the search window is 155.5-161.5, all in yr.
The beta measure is 156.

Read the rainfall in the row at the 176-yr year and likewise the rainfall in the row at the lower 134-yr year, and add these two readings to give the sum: 350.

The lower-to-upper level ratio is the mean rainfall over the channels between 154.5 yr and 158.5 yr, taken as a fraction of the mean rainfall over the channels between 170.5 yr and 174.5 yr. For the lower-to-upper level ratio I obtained 0.91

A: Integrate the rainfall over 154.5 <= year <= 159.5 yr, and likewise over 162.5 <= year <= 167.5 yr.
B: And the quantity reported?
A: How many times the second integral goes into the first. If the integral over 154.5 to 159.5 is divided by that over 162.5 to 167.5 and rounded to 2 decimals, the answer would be 0.87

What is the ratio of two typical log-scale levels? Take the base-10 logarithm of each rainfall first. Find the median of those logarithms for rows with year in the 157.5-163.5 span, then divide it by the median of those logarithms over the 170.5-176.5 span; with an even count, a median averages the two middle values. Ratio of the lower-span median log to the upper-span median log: 1.00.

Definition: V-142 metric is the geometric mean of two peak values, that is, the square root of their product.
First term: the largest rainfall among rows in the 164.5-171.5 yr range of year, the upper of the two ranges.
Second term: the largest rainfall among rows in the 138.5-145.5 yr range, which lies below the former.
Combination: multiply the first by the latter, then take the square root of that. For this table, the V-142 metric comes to 175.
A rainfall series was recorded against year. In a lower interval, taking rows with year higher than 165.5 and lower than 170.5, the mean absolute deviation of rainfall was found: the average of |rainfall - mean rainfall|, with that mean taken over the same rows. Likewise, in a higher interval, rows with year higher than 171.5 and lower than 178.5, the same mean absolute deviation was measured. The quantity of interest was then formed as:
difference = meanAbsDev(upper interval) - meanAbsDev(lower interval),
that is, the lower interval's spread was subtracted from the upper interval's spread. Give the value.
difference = -2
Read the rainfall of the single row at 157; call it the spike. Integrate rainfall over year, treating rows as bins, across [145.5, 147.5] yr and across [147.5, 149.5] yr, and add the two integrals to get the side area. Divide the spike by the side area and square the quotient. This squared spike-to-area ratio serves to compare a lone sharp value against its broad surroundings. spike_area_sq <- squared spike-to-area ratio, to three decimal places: 0.113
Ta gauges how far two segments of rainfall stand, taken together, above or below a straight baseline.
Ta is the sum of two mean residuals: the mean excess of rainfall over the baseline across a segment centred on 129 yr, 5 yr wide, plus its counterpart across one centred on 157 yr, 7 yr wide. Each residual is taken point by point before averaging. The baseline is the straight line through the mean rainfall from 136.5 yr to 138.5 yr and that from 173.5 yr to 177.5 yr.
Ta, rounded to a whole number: 49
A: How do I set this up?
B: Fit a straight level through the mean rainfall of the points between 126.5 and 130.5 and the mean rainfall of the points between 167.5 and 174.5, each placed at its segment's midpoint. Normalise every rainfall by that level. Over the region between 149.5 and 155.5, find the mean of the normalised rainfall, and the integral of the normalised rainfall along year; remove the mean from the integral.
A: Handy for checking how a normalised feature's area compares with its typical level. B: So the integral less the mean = 4.4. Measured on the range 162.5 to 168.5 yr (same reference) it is 5.4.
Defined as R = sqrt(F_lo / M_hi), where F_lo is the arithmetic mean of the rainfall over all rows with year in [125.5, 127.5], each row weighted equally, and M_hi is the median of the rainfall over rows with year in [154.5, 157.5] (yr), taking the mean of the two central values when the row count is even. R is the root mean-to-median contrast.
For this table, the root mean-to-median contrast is 0.97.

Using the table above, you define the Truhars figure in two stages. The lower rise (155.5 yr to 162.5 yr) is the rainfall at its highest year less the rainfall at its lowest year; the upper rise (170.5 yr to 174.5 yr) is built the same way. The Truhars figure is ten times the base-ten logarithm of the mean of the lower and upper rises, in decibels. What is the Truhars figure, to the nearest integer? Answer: 12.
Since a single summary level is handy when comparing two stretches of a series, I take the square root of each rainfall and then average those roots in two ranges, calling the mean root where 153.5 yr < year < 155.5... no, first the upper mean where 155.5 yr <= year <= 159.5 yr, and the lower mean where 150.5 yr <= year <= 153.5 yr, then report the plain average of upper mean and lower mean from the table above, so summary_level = 13.25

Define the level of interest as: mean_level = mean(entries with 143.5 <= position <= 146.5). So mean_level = 134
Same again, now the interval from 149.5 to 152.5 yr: 155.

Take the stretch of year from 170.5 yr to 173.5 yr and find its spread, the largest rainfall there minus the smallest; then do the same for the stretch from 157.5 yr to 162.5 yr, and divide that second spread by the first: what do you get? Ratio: 2.5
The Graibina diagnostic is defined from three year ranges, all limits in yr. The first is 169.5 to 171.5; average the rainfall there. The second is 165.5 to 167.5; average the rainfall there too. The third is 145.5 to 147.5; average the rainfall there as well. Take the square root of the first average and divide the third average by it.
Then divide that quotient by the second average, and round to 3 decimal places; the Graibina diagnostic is 0.043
